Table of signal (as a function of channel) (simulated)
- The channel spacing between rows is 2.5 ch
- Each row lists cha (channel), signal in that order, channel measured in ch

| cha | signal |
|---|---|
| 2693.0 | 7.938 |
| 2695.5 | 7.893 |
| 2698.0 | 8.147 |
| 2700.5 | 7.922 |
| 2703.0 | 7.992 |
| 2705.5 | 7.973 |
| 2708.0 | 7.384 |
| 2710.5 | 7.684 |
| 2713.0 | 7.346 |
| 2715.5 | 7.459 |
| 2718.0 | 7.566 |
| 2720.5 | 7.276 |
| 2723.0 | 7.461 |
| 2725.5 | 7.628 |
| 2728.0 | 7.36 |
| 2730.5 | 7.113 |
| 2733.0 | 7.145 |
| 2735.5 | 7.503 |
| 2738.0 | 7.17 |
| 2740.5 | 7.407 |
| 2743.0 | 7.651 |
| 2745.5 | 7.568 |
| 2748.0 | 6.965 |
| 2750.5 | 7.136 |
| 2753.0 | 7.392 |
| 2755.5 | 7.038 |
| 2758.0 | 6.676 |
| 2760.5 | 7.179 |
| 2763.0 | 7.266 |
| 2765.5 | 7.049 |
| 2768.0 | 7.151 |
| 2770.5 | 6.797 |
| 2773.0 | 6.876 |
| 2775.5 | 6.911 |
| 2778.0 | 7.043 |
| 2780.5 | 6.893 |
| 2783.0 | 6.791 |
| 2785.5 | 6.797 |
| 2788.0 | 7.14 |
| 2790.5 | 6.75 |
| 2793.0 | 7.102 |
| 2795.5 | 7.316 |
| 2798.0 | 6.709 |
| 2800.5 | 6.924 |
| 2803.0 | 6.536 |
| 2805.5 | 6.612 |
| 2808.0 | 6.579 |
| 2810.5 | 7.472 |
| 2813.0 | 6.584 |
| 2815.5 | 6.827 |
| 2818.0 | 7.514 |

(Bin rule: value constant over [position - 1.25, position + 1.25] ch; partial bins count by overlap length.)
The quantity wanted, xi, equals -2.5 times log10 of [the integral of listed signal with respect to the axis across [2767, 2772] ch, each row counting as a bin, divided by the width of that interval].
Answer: -2.11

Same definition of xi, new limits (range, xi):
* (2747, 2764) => -2.13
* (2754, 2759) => -2.10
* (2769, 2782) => -2.10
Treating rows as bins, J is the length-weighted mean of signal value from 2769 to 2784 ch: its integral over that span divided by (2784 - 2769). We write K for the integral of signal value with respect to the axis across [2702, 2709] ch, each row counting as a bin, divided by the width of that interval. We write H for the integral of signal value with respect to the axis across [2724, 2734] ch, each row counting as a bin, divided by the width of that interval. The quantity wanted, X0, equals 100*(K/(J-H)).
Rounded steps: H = 7.32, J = 6.89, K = 7.79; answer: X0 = -1819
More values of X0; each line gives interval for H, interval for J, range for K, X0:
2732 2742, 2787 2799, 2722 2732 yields -2365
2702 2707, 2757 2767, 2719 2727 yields -830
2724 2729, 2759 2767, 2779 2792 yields -1966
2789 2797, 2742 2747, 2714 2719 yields 1422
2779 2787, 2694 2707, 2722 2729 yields 663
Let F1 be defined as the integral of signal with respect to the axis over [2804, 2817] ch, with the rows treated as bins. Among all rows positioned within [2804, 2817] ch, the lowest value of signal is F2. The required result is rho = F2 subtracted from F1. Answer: 82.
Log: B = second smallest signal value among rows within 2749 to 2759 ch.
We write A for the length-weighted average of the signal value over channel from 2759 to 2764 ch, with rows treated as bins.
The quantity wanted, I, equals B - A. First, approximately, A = 7.19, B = 7.038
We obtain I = -0.2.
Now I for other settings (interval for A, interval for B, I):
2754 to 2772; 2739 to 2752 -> 0.1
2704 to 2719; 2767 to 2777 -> -0.7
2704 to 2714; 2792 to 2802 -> -0.7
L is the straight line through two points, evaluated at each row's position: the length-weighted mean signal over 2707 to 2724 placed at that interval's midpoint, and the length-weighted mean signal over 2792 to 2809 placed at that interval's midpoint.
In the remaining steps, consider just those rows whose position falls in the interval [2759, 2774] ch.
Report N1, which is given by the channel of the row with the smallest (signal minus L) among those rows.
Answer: 2770.5 ch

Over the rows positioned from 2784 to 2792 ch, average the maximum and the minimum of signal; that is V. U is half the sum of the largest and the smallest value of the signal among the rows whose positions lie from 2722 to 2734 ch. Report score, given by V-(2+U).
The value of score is -2.4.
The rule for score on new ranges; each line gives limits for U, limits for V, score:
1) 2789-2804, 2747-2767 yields -1.9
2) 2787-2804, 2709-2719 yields -1.4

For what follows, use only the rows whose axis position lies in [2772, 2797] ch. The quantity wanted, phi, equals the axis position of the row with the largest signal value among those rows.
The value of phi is 2795.5 ch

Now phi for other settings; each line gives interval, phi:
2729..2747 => 2743.0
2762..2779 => 2763.0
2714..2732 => 2725.5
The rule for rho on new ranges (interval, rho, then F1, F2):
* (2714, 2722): 52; 59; 7.276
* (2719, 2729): 67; 74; 7.276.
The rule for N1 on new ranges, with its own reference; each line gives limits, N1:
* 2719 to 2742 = 2730.5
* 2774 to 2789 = 2783.0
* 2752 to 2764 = 2758.0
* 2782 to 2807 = 2803.0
